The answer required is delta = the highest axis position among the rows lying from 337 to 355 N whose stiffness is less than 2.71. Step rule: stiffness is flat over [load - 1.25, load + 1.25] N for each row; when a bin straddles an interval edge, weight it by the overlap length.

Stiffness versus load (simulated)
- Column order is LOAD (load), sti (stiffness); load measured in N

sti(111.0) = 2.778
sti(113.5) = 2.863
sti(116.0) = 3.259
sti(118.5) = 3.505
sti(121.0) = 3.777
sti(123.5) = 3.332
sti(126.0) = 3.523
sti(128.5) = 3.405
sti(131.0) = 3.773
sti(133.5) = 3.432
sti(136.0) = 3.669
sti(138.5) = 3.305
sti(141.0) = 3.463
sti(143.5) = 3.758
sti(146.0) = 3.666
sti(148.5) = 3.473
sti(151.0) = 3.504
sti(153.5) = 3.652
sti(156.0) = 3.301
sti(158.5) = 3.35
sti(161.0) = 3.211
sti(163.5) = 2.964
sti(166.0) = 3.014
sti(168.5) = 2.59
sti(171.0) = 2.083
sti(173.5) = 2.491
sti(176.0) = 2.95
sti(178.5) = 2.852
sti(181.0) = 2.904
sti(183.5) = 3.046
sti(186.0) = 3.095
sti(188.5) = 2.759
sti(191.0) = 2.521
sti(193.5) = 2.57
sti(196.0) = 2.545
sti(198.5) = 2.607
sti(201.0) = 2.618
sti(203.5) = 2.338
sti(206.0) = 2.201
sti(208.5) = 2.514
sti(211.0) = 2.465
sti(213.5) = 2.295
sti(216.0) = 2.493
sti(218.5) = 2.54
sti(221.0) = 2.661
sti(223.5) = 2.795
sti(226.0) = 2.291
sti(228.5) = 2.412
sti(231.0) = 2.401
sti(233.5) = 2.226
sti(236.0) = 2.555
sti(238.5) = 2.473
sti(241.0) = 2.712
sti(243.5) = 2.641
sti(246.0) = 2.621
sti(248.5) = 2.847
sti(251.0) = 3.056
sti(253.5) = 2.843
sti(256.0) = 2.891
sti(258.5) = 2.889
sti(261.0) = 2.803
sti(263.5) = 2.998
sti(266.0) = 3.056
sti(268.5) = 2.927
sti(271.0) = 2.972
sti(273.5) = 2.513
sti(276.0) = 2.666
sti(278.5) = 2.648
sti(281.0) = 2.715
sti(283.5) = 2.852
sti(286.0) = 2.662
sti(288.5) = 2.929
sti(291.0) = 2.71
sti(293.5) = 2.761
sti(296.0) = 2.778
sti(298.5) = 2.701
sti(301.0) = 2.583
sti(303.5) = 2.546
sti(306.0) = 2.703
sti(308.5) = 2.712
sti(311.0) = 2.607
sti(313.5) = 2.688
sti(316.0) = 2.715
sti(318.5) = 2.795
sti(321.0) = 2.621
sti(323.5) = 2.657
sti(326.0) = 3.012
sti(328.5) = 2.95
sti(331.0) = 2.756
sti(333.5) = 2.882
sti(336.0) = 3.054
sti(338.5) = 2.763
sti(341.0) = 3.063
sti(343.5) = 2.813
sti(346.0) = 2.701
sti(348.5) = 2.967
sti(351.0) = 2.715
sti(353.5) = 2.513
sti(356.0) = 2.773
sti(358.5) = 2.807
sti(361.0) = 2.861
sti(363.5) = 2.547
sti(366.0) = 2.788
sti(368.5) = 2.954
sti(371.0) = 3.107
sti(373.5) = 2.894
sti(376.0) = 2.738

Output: 353.5 N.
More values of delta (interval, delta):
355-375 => 363.5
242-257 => 246.0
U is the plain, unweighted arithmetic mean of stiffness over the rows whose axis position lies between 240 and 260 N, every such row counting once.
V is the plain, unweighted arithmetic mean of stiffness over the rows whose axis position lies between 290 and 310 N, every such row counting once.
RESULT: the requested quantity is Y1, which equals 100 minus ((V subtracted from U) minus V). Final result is 103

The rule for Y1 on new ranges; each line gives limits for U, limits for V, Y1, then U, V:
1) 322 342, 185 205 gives 102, 2.89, 2.63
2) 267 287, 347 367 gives 103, 2.74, 2.75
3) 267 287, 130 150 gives 104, 2.74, 3.57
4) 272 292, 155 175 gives 103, 2.71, 2.88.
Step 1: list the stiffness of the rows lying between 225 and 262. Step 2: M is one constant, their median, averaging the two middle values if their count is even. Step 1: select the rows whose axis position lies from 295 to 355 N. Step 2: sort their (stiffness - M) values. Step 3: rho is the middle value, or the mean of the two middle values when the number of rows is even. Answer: 0.07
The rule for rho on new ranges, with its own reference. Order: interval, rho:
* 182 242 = -0.11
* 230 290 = 0.12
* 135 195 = 0.43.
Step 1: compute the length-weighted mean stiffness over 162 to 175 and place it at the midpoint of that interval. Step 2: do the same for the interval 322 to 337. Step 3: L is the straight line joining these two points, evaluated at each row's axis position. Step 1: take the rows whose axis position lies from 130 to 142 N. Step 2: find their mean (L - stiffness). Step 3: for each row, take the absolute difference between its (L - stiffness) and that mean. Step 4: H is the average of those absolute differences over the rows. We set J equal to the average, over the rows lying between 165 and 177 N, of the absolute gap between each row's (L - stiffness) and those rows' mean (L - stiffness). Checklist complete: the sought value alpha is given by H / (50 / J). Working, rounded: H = 0.16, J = 0.285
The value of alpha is 0.0009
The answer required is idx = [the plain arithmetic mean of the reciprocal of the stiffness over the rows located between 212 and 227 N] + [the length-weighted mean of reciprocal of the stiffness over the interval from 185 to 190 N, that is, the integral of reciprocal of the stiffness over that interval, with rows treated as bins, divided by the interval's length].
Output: 0.747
